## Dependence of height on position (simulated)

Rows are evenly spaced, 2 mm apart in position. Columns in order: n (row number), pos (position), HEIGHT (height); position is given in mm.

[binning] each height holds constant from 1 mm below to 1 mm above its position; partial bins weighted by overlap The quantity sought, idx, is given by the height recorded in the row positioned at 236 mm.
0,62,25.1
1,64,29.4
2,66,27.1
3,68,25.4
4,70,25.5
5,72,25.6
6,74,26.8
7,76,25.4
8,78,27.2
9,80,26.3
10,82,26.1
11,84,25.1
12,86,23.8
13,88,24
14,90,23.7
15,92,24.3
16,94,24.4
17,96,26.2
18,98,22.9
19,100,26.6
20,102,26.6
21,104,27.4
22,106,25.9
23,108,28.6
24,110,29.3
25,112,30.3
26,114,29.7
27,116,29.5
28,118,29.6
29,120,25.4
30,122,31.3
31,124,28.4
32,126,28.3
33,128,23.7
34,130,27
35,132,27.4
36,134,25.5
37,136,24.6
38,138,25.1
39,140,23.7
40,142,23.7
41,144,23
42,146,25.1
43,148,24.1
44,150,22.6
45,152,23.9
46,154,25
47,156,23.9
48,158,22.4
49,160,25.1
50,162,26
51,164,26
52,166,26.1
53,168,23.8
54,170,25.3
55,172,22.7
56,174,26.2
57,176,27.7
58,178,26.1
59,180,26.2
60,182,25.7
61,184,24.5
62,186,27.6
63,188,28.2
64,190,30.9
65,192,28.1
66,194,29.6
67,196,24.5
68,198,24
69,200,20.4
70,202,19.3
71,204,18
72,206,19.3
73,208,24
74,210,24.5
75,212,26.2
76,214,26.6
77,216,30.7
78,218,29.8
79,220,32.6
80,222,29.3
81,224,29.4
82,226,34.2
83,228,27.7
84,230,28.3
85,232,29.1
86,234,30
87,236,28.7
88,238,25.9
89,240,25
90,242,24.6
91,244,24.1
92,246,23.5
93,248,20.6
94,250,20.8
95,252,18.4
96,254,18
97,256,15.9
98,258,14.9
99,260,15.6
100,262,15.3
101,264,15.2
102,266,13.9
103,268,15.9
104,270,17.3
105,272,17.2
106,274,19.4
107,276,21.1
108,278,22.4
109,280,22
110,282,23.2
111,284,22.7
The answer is 28.7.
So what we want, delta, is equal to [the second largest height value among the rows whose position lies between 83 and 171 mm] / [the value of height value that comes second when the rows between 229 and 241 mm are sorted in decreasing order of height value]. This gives 1.04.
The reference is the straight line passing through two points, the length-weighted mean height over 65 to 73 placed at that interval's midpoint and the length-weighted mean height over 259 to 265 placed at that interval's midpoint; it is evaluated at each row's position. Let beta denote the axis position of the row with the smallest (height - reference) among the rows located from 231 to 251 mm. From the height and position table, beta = 248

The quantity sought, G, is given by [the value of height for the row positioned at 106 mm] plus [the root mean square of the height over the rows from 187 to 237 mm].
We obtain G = 53.2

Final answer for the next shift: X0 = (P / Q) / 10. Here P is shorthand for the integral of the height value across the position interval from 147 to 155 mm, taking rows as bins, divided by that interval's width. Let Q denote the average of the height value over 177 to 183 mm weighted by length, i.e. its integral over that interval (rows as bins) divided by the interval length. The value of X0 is 0.092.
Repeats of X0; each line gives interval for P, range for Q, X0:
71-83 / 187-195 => 0.090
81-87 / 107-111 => 0.086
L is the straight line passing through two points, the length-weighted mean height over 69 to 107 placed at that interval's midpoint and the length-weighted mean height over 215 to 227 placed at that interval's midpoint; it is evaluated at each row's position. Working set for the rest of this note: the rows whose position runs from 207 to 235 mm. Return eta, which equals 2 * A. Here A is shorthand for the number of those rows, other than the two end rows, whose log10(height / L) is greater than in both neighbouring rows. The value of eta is 6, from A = 3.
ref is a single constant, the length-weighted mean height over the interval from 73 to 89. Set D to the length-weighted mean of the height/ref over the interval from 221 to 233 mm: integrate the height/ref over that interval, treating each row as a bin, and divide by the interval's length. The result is 1.2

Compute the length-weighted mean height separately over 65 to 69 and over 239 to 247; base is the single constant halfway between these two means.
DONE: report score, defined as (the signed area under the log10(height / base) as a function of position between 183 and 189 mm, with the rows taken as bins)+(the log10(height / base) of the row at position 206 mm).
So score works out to 0.0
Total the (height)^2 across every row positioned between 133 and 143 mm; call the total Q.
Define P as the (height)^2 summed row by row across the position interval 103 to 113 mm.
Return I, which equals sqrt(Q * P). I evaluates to 3476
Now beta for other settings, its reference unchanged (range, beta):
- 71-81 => 72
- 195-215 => 204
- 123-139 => 128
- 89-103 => 98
